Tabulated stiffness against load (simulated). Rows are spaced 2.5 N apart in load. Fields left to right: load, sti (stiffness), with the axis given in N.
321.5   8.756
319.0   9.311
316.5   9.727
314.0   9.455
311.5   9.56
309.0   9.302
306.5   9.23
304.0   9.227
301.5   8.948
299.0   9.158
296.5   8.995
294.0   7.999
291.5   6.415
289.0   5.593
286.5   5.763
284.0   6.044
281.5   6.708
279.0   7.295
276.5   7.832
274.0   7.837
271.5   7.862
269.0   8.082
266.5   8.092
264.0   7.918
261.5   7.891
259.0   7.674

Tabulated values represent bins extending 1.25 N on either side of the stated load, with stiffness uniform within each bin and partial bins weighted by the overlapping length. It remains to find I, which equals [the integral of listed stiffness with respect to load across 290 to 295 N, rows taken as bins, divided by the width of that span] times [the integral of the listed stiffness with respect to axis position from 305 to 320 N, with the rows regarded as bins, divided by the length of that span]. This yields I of 67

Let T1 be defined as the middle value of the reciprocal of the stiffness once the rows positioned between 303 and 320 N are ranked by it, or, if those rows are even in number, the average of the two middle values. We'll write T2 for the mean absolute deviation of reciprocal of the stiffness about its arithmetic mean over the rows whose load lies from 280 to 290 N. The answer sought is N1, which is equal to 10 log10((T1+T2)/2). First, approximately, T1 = 0.11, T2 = 0.0094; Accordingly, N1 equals -12.3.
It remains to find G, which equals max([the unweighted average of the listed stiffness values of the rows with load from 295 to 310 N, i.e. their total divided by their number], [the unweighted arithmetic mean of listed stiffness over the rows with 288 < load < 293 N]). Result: 9.1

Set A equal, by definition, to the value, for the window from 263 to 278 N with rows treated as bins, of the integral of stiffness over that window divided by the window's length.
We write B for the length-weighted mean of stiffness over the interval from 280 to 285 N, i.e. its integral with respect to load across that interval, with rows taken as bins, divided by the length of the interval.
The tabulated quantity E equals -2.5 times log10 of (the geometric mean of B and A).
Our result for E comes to -2.13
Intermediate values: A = 7.9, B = 6.4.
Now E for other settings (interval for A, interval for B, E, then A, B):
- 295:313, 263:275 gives -2.33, 9.2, 8.0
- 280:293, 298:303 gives -2.18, 6.2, 9.1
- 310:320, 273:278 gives -2.34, 9.5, 7.8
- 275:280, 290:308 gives -2.26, 7.6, 8.5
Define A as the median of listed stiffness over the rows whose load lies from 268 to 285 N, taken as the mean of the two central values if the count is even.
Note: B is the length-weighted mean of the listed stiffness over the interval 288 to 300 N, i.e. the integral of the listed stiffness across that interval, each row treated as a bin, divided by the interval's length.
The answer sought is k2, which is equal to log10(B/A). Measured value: -0.01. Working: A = 7.8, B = 7.6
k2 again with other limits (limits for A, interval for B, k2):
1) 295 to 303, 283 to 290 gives -0.19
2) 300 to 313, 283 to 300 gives -0.11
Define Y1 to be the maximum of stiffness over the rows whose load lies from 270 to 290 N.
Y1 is 7.862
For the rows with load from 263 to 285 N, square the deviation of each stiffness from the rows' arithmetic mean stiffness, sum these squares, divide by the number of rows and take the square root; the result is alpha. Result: 0.67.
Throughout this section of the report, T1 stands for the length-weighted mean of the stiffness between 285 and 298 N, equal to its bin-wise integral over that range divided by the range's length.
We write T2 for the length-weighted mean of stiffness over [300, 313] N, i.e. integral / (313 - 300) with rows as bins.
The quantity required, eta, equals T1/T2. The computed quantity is 0.75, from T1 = 7.0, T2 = 9.3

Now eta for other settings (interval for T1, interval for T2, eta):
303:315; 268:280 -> 1.20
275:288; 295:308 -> 0.74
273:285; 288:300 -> 0.94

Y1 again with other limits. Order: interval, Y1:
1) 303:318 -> 9.727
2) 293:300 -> 9.158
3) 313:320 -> 9.727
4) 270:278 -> 7.862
